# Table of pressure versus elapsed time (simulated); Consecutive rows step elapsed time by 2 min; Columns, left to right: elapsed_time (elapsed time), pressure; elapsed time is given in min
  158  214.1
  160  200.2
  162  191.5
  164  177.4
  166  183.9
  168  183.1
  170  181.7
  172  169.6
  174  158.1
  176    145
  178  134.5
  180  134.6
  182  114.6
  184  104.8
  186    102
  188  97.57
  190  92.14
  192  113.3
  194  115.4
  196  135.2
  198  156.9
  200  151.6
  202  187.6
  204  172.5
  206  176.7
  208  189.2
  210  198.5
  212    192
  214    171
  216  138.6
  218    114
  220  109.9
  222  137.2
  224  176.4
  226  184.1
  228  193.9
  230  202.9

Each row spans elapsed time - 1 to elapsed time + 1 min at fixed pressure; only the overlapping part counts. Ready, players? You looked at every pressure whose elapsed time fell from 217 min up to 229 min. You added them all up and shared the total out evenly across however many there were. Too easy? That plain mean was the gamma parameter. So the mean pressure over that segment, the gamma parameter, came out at 153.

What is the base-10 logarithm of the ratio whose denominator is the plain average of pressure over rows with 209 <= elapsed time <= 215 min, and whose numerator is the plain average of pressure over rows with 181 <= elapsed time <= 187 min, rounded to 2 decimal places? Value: -0.24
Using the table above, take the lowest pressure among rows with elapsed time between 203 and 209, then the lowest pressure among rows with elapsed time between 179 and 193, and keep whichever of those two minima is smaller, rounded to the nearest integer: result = 92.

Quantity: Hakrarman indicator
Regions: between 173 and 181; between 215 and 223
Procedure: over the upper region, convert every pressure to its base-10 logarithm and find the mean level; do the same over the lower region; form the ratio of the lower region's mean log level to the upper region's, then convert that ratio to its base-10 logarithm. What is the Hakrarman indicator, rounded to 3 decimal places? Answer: 0.012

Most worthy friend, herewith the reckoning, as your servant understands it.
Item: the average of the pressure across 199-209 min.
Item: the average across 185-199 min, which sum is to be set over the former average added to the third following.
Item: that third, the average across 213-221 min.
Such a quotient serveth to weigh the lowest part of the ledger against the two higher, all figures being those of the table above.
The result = 0.38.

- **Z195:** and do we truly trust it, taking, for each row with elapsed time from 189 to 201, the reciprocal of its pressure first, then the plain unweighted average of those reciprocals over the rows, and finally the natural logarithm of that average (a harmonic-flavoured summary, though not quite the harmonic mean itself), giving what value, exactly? -4.81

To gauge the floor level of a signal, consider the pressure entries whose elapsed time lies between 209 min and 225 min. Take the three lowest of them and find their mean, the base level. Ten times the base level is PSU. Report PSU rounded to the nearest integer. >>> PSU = 1204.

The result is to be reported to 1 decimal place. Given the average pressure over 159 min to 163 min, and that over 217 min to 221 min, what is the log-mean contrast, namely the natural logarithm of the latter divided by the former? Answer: -0.6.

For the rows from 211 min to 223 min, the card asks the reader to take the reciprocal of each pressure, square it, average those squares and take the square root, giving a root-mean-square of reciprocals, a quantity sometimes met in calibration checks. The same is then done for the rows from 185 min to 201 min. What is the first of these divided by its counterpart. 0.84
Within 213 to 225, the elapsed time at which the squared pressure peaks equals 224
